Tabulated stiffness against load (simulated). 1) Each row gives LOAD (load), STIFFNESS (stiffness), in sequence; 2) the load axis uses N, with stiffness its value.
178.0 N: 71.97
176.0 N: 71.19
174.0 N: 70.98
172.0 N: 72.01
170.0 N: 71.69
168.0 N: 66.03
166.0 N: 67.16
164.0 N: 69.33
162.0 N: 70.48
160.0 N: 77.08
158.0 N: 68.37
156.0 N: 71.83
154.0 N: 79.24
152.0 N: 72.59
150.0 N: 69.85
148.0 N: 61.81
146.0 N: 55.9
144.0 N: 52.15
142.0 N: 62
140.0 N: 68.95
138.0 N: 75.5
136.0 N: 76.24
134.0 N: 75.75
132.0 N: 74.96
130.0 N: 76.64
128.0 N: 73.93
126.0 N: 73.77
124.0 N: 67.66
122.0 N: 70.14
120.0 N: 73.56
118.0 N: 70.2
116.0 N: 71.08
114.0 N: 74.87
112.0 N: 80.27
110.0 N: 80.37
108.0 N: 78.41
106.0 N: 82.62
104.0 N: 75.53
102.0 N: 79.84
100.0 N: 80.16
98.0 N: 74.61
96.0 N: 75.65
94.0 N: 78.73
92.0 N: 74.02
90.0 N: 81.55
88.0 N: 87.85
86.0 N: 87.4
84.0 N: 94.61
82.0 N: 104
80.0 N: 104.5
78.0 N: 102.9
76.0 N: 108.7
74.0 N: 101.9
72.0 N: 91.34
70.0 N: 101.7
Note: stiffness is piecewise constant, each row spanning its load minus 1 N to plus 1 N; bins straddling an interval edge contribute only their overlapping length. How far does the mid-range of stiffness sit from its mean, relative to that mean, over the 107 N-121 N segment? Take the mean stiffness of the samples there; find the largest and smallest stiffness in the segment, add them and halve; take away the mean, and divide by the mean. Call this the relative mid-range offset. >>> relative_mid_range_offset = -0.003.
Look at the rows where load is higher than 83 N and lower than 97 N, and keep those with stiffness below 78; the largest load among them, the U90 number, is 96.0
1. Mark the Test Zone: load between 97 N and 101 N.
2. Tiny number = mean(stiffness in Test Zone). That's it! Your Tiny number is 77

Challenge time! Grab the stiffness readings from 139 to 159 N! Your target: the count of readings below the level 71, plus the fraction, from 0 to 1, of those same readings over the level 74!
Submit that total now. 7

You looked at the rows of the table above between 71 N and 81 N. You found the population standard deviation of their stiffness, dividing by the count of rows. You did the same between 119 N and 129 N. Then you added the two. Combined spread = 8.3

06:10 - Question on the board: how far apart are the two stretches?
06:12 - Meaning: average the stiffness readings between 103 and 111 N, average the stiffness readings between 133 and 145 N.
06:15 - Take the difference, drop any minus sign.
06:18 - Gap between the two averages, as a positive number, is 11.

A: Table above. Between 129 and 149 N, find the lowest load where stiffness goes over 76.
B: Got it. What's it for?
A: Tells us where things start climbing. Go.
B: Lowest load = 130.0 N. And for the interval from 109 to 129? 110.0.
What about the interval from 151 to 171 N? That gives 154.0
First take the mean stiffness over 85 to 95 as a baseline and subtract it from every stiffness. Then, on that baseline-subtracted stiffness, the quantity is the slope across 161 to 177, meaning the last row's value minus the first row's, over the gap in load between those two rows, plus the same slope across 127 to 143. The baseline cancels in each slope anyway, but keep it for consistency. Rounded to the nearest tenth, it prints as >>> -0.8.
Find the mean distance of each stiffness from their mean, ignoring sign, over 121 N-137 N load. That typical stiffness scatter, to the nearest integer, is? 2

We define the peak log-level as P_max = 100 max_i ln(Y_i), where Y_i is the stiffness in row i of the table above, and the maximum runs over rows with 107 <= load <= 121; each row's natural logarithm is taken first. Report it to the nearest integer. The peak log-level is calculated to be 439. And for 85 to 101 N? 448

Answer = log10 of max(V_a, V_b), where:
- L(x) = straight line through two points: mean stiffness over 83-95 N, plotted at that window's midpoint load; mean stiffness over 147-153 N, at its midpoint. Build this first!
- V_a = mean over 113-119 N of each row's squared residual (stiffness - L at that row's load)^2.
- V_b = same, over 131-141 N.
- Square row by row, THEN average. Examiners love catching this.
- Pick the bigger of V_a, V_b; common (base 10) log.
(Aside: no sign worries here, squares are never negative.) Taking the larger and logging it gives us 1.4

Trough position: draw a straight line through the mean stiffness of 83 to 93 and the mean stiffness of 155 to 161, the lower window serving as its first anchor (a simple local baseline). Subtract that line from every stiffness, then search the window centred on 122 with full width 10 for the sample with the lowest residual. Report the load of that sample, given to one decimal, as 124.0 N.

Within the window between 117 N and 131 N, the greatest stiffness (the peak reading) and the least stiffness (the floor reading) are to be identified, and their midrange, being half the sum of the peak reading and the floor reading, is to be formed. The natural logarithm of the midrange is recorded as 4.28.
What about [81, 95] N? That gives 4.49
